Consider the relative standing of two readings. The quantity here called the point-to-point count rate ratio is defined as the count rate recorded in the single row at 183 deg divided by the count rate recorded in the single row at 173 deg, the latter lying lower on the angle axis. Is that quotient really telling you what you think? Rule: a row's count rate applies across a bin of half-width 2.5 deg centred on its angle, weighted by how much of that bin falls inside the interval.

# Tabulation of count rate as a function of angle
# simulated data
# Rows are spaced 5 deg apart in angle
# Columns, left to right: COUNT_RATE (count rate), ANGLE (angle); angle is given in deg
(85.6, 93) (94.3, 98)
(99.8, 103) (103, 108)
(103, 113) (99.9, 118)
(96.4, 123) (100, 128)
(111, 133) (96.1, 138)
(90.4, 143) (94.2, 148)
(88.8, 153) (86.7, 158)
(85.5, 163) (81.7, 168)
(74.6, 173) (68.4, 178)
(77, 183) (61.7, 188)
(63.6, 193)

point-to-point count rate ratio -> 1.03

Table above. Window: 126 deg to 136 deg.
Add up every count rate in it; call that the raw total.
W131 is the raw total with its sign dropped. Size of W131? 211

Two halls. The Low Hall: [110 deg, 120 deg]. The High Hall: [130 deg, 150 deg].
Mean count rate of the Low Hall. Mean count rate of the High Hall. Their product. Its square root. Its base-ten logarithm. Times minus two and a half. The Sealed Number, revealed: -5.00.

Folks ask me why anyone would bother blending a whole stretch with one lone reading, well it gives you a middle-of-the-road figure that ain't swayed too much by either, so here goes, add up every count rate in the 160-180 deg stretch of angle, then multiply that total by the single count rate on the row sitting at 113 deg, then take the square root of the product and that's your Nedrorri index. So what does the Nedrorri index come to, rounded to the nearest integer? 179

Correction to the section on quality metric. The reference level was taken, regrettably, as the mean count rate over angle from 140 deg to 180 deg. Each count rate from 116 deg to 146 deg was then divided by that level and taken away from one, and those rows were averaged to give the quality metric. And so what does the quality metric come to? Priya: -0.18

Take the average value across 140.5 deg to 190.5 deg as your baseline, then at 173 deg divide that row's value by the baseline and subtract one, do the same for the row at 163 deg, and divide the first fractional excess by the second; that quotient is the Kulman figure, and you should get -1.4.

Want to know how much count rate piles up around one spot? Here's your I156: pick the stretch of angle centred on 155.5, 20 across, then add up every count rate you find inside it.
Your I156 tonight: 355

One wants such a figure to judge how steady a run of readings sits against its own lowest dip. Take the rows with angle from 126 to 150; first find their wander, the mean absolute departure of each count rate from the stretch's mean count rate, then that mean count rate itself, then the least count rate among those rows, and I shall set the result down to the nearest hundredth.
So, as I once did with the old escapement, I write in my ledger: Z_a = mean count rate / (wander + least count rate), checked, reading 1.02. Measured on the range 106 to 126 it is 1.02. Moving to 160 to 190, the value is 1.10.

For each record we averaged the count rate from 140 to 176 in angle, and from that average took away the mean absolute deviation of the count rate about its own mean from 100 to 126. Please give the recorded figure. 84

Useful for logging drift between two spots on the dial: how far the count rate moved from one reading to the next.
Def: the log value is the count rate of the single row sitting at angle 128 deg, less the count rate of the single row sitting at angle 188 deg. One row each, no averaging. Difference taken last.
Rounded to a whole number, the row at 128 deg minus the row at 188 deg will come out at 38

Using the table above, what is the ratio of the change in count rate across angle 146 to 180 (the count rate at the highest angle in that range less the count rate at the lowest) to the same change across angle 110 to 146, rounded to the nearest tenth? 2.0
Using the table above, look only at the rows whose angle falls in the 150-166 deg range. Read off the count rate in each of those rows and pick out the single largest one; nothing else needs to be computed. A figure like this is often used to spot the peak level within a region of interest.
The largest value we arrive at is 88.8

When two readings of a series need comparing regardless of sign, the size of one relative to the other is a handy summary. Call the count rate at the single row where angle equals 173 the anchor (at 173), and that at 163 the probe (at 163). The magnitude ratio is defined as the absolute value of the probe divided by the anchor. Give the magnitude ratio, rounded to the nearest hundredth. 1.15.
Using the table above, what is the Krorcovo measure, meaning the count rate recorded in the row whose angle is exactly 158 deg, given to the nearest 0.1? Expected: 86.7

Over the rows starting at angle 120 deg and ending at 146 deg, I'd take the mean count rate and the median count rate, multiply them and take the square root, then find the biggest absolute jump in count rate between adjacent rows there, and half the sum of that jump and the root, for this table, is 56.2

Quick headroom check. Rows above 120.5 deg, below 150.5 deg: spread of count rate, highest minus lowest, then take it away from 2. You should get -19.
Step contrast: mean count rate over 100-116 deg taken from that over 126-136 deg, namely 4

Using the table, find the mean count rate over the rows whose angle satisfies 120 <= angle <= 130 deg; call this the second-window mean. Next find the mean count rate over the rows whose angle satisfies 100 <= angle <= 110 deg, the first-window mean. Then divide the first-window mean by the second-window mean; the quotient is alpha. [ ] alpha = 1.03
